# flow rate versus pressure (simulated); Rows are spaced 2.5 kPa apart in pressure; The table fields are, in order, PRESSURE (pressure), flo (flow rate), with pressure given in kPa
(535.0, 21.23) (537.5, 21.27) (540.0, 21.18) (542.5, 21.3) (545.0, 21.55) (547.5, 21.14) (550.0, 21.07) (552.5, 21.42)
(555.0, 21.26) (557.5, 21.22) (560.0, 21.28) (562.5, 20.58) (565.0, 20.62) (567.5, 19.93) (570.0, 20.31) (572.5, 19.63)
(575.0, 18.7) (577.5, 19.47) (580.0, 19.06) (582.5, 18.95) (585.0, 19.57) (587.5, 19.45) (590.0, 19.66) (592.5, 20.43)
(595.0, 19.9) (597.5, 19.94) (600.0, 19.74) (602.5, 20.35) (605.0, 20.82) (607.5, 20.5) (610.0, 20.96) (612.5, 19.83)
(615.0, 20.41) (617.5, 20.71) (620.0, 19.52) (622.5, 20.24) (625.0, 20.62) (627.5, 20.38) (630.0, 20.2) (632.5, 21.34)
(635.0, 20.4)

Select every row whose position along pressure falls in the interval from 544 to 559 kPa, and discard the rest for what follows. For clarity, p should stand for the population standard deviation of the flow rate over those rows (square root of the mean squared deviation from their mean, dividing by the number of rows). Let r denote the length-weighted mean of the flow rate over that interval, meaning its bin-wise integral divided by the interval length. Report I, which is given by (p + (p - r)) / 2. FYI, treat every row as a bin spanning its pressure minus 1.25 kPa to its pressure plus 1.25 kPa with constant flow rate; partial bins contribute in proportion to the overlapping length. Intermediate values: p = 0.16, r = 21.3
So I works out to -10.5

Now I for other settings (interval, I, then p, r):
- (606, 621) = -9.7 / 0.50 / 20.3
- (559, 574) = -9.6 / 0.53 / 20.3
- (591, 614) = -9.7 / 0.42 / 20.3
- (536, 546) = -10.5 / 0.14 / 21.3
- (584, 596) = -9.6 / 0.35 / 19.8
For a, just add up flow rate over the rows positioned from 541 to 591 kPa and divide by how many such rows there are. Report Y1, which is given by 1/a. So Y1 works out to 0.0492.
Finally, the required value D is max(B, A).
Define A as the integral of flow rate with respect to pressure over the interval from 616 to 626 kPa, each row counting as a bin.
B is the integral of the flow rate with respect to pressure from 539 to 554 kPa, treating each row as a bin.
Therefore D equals 319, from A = 203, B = 319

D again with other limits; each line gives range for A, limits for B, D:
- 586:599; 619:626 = 258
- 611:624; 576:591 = 290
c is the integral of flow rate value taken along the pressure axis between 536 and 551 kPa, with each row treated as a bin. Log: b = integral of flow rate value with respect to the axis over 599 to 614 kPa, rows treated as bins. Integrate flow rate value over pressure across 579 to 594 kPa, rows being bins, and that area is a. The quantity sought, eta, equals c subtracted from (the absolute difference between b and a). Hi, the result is -306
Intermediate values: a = 293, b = 306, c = 319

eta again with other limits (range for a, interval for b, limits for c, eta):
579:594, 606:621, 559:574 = -293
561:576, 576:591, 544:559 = -309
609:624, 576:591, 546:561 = -305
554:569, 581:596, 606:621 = -288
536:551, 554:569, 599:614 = -299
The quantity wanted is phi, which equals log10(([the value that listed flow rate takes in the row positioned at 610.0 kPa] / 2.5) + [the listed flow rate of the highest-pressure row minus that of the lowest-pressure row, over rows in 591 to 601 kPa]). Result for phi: 0.886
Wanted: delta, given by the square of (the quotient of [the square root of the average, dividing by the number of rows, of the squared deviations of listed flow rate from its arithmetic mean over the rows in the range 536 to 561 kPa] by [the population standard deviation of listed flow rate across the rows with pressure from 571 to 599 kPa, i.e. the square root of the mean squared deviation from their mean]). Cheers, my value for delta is 0.1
